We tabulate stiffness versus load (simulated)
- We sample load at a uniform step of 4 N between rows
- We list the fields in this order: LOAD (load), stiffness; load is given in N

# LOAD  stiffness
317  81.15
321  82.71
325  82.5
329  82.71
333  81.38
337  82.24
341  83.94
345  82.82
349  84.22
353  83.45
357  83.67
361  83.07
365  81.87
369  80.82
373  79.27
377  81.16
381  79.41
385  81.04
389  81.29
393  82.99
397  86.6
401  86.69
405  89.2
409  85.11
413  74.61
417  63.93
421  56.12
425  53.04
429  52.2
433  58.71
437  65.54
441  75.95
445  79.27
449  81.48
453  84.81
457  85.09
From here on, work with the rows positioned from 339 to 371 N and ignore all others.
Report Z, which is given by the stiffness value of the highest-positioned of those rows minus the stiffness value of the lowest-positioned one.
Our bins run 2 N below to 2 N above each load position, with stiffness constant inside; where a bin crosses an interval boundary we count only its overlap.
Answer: -3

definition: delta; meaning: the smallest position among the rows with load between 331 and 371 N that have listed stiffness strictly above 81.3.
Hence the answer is 333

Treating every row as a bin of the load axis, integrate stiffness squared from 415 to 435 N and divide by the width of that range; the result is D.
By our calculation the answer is 3244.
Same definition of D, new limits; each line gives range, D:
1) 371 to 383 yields 6392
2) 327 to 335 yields 6732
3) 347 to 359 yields 7019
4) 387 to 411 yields 7285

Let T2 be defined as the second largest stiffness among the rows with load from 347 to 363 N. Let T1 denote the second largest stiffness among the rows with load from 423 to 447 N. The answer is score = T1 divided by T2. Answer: 0.91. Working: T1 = 75.95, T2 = 83.67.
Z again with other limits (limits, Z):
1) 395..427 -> -34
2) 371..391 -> 2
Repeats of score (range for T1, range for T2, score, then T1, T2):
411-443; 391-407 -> 0.86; 74.61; 86.69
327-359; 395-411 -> 0.97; 83.94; 86.69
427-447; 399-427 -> 0.88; 75.95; 86.69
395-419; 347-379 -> 1.04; 86.69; 83.67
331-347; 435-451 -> 1.04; 82.82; 79.27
